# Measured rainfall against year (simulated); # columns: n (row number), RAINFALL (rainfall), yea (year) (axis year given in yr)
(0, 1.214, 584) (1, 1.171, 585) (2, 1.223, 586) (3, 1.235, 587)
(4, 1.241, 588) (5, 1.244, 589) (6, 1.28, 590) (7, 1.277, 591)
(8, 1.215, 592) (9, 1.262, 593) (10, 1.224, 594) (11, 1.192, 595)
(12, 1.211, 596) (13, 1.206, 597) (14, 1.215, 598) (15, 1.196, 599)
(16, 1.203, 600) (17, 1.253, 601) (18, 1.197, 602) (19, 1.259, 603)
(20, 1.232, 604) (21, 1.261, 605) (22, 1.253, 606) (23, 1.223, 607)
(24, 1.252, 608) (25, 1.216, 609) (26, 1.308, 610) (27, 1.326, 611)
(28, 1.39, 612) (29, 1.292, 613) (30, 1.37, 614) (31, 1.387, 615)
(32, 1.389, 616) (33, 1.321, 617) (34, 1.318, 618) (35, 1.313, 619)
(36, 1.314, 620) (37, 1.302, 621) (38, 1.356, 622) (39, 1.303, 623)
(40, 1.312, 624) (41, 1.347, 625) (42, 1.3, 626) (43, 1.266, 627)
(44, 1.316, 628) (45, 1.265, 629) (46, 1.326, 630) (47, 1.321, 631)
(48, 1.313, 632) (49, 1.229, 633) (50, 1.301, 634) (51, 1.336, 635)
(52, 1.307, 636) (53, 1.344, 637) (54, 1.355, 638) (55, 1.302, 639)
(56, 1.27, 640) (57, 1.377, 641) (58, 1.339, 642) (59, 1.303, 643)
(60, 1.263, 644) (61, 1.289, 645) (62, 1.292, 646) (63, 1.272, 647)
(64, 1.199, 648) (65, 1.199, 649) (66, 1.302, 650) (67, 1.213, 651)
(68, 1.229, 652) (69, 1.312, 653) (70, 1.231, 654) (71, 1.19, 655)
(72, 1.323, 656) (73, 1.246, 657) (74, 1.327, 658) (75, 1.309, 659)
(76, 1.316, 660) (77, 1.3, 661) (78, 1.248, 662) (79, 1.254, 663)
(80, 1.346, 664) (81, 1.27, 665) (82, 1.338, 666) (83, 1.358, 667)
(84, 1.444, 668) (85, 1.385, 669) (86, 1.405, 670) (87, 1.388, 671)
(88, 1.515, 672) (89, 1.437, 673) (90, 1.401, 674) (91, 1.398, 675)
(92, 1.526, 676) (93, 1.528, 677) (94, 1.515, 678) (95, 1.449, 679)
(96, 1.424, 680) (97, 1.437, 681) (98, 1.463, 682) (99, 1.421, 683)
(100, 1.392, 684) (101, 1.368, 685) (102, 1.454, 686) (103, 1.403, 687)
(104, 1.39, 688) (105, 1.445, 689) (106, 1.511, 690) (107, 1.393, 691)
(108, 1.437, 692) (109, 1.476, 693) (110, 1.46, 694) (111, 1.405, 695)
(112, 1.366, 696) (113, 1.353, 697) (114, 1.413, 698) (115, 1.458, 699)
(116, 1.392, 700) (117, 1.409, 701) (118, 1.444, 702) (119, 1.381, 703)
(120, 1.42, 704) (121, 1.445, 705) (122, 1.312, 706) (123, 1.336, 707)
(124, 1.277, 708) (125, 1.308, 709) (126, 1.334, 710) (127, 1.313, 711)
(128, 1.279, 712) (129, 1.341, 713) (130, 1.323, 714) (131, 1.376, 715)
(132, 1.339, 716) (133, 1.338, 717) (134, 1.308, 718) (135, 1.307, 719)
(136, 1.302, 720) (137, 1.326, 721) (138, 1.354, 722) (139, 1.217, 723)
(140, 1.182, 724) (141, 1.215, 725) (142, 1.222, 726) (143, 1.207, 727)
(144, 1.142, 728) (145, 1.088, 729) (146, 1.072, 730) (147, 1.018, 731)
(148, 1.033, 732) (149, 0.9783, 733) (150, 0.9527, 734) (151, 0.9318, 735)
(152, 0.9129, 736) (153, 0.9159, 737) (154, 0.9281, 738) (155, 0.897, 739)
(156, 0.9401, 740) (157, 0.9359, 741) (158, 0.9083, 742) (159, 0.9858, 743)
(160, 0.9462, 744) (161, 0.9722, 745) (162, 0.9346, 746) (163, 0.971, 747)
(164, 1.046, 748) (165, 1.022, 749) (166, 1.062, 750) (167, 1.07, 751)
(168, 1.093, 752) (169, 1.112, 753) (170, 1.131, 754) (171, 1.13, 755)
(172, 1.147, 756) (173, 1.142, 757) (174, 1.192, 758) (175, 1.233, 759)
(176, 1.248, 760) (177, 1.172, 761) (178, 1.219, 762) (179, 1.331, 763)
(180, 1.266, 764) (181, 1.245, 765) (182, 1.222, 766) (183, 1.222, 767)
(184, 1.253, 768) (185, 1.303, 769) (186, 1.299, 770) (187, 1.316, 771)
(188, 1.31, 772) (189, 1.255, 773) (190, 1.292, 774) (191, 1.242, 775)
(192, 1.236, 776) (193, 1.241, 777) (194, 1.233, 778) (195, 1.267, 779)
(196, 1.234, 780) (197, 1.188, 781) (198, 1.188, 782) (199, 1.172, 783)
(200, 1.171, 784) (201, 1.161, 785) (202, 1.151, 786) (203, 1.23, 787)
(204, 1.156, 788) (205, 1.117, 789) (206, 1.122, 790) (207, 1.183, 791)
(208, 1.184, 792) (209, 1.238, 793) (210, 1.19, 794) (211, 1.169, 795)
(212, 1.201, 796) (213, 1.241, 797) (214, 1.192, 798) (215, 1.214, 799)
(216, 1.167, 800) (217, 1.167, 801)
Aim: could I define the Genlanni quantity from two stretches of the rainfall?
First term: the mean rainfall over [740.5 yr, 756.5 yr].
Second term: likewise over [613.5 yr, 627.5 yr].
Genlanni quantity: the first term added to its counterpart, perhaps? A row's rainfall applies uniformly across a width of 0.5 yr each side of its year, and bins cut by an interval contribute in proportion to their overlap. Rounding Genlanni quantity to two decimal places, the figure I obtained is 2.36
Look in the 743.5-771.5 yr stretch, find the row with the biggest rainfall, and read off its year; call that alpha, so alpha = 763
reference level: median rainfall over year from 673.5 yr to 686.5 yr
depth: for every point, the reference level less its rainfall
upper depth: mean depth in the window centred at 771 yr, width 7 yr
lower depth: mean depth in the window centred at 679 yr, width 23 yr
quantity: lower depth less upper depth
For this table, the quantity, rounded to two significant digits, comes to -0.15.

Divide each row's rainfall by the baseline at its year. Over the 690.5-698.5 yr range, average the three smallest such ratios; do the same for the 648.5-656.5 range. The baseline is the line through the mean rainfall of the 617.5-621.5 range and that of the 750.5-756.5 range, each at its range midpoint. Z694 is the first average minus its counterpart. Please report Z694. 0.19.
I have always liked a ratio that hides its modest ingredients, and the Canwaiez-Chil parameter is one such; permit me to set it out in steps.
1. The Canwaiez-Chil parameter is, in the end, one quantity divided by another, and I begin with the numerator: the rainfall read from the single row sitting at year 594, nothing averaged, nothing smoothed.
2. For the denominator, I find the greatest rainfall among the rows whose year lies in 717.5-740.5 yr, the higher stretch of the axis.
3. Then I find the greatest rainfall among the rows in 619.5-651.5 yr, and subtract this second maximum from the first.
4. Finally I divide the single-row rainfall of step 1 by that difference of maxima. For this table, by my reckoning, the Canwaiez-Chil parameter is -53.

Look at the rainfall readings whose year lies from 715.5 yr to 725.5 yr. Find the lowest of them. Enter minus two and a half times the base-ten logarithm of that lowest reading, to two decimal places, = -0.18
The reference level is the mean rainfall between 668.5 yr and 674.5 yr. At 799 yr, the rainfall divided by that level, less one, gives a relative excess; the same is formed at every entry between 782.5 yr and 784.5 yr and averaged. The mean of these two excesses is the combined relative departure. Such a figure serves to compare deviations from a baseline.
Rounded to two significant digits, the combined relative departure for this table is -0.16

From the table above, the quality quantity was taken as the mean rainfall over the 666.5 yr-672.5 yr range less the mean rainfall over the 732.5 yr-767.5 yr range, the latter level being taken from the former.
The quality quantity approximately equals 0.35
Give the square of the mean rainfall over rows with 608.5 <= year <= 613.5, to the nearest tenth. 1.7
